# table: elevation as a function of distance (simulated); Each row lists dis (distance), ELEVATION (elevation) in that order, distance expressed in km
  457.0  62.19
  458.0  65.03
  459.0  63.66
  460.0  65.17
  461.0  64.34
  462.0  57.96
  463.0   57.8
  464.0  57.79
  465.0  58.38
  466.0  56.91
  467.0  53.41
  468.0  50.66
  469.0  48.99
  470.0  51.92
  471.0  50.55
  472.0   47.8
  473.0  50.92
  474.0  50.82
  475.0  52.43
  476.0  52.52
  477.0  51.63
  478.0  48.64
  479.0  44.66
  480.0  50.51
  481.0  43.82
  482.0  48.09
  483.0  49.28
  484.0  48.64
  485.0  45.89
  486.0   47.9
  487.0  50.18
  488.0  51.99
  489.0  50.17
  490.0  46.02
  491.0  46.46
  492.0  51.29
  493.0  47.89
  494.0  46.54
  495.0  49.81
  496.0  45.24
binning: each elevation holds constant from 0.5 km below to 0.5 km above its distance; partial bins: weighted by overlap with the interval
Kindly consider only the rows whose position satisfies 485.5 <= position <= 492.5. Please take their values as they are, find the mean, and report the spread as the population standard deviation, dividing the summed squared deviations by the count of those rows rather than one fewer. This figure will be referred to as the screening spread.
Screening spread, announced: 2.2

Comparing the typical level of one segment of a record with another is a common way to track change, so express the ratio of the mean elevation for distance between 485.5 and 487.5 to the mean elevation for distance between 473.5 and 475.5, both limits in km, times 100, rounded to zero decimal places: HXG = 95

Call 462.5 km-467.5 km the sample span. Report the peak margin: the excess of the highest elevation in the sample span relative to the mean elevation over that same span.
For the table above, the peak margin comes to 1.5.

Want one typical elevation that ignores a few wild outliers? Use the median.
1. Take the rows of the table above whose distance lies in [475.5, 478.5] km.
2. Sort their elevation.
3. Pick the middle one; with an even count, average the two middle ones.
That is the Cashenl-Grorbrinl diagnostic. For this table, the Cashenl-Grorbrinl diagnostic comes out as 51.6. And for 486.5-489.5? 50.2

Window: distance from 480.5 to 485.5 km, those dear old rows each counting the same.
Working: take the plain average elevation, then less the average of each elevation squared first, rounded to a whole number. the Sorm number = -2179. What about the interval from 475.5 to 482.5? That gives -2318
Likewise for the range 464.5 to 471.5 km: -2764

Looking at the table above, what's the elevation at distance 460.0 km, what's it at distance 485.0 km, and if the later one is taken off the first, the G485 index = 19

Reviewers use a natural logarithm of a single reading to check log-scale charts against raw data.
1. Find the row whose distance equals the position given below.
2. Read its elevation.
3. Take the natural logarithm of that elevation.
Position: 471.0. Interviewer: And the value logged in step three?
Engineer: 3.92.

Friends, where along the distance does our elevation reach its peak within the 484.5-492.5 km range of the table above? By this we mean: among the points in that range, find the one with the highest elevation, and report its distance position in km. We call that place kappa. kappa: 488.0 km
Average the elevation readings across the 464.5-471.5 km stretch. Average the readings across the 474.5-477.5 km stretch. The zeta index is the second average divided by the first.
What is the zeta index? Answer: 0.99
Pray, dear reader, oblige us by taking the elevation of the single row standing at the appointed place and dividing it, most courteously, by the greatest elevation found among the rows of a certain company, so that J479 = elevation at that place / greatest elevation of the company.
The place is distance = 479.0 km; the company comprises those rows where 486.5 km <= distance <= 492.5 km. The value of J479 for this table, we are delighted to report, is 0.86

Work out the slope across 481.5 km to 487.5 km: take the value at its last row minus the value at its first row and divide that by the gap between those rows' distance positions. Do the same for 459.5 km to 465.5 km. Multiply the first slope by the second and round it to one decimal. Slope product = -0.6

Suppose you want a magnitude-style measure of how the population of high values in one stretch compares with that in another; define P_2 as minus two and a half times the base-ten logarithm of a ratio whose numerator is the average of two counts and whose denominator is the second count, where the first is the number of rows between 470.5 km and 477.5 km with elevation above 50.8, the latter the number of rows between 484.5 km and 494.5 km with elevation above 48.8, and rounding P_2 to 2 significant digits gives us -0.13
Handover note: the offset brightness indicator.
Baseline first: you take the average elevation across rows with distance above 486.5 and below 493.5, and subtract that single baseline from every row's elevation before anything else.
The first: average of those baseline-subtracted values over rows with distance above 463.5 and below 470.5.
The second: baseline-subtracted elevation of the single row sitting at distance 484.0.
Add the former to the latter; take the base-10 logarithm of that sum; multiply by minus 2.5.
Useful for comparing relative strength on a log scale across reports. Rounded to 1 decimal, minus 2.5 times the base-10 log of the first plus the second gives -1.6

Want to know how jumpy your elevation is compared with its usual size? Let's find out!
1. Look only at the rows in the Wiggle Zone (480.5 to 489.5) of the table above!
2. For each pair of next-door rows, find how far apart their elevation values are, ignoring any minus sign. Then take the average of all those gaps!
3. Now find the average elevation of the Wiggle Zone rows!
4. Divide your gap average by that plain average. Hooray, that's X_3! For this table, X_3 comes 0.043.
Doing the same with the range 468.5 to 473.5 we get 0.051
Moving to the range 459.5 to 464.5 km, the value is 0.030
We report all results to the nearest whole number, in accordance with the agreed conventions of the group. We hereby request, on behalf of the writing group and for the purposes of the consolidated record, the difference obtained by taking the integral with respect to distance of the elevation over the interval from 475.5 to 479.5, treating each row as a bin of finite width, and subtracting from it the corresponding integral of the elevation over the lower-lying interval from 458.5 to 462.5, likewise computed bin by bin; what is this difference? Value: -54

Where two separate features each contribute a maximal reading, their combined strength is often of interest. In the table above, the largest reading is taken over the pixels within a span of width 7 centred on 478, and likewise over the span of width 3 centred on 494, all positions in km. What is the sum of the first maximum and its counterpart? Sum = 102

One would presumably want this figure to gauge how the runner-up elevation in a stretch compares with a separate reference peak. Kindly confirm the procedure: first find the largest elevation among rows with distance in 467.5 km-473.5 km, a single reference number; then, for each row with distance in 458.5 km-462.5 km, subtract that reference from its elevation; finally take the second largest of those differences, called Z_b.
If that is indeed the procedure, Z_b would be 12.4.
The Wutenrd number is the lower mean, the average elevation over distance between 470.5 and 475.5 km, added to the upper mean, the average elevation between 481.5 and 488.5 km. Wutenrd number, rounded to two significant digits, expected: 99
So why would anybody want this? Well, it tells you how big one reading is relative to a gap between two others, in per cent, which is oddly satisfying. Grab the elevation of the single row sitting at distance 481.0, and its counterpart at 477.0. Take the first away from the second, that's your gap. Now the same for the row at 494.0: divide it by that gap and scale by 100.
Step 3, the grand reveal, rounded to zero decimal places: 596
